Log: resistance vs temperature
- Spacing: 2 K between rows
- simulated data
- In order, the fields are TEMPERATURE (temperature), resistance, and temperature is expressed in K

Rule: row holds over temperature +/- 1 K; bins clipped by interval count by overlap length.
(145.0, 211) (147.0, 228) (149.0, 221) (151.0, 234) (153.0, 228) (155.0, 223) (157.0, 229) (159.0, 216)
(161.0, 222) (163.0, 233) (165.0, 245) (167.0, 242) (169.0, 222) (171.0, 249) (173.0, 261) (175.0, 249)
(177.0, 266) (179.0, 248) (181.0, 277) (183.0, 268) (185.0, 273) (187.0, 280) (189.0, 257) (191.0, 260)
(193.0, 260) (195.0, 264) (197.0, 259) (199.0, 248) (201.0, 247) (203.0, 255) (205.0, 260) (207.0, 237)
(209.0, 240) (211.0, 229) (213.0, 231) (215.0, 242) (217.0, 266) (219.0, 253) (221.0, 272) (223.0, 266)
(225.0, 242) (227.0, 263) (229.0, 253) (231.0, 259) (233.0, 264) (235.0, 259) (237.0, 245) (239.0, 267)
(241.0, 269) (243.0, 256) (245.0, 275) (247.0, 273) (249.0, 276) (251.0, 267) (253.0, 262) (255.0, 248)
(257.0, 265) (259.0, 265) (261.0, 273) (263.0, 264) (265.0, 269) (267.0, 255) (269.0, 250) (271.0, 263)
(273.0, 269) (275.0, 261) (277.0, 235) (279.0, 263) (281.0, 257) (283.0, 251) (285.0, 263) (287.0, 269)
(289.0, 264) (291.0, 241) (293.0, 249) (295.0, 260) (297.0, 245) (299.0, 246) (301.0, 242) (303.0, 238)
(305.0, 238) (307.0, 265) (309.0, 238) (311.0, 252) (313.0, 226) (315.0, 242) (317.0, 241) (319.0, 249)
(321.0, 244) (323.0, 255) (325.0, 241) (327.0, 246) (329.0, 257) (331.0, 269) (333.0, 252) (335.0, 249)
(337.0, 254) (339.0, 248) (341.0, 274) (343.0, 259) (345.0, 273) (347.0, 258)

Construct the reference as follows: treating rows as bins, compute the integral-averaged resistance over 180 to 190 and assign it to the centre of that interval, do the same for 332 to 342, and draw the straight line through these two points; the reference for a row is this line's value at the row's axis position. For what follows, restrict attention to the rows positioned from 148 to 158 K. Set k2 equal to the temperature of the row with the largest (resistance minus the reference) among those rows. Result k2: 151.0 K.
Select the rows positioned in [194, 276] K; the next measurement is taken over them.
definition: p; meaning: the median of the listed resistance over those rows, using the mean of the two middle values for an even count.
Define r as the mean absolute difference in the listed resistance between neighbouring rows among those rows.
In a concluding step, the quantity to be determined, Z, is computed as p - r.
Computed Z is 251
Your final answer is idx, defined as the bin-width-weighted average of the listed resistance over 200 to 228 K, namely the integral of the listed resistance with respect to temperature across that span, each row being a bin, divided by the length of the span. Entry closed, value 250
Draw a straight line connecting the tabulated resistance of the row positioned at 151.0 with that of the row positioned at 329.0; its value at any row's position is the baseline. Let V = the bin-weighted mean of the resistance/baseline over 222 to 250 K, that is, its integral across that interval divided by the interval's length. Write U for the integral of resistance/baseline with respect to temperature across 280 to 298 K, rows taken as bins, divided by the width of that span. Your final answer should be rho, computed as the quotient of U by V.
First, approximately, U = 1.01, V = 1.069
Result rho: 0.95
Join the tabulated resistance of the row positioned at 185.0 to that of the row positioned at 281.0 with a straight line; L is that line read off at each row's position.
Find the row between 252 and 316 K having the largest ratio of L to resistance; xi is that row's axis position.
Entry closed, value 313.0 K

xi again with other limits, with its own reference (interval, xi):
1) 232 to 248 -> 237.0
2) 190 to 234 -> 211.0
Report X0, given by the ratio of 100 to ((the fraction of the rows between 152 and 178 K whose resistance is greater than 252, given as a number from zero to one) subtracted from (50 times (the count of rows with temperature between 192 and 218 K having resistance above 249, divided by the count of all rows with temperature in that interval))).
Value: 4.36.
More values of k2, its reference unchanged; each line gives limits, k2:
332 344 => 341.0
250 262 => 261.0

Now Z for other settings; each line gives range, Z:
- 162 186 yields 234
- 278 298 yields 248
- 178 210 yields 250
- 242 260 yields 256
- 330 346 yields 244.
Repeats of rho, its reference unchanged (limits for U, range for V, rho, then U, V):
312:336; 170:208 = 0.89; 0.97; 1.084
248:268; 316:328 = 1.11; 1.07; 0.961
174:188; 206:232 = 1.08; 1.12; 1.031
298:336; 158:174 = 0.97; 0.97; 1.001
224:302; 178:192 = 0.93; 1.04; 1.116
